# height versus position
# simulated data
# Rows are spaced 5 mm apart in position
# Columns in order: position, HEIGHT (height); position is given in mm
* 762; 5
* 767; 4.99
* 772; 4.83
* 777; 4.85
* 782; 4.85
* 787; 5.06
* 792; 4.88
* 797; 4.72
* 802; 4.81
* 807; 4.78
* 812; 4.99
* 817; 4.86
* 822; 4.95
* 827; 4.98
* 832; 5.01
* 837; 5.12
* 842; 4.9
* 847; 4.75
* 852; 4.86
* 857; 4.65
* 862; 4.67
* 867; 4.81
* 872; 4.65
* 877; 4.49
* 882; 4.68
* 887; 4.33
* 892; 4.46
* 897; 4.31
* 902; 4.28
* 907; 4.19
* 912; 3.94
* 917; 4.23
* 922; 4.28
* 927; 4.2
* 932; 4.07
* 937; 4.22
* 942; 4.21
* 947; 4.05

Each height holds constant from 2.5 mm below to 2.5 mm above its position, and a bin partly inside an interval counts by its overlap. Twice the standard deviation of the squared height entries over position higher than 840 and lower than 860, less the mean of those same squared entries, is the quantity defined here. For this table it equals -21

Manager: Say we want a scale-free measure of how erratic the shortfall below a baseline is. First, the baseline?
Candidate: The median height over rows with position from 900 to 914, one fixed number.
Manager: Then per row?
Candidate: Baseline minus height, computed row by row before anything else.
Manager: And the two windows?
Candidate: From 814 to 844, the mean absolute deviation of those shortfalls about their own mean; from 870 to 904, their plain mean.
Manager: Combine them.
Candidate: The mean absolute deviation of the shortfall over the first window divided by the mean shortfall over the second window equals -0.25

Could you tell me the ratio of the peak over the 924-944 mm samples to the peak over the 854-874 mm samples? 0.88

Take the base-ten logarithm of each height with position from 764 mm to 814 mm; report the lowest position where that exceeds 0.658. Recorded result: 767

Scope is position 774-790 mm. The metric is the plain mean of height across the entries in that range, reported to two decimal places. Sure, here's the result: 4.92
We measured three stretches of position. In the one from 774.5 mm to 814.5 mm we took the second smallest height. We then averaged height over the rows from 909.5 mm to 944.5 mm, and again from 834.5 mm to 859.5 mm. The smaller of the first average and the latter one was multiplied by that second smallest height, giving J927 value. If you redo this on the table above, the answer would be 19.9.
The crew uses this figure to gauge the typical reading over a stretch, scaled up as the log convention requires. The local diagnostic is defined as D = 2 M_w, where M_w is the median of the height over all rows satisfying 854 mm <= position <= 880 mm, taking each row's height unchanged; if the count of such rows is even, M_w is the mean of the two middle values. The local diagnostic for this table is 9.3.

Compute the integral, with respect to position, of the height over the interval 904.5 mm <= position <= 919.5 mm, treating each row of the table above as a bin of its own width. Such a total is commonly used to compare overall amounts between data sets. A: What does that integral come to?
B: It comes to 61.8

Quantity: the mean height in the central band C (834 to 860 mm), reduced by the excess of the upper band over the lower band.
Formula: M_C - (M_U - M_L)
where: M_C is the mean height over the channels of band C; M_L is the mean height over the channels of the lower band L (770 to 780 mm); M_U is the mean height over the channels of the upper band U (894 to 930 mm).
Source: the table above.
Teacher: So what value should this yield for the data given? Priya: 5.49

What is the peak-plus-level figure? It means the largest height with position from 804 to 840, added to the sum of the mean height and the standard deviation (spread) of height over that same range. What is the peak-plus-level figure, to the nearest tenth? 10.2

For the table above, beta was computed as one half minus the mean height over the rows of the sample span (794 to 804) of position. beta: -4.3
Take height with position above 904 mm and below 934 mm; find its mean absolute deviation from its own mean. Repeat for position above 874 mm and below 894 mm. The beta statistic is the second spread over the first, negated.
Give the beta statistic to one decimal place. -1.0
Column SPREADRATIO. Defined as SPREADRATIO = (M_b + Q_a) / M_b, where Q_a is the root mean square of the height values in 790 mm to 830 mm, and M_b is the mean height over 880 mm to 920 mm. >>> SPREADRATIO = 2.13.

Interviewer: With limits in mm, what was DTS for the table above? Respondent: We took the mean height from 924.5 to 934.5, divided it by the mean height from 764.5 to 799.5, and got 0.85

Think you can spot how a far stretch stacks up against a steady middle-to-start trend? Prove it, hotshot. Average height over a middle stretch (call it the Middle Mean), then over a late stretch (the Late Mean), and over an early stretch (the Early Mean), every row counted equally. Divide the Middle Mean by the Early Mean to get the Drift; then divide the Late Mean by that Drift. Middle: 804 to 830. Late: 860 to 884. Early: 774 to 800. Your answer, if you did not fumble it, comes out 4.62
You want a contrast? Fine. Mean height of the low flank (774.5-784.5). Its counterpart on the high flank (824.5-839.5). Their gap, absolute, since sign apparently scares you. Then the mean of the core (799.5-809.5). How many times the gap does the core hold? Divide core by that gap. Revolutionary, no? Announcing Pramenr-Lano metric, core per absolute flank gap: 26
